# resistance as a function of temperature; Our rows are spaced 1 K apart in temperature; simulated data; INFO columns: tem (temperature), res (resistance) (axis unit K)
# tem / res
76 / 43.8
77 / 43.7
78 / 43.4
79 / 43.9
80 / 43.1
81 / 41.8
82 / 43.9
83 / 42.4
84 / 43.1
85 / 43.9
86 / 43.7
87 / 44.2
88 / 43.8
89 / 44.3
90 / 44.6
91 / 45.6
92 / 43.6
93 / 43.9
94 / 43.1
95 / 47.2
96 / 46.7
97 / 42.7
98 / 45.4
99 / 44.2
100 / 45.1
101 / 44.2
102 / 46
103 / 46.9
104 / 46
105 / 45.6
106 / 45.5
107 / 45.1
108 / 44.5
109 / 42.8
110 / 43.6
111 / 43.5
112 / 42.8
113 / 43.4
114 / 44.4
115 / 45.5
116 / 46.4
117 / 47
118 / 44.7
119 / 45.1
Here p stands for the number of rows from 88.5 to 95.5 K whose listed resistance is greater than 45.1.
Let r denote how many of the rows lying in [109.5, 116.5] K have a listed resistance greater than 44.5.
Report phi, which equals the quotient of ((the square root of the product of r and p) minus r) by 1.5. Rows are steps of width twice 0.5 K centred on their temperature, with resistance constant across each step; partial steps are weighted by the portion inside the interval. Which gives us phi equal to 0.0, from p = 2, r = 2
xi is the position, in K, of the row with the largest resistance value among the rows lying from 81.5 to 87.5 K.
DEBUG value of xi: 87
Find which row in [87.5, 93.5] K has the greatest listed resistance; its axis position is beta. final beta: 91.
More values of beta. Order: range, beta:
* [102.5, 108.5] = 103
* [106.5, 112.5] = 107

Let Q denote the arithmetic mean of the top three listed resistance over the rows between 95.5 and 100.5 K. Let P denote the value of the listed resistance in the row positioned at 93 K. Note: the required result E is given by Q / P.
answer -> 1.04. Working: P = 43.9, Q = 45.7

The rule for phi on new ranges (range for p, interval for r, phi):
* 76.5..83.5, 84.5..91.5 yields -1.3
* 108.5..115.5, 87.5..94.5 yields -0.4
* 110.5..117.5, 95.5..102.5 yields -0.4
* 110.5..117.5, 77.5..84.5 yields 0.0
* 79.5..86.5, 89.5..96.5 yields -2.7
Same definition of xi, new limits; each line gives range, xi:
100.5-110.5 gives 103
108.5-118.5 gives 117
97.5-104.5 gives 103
